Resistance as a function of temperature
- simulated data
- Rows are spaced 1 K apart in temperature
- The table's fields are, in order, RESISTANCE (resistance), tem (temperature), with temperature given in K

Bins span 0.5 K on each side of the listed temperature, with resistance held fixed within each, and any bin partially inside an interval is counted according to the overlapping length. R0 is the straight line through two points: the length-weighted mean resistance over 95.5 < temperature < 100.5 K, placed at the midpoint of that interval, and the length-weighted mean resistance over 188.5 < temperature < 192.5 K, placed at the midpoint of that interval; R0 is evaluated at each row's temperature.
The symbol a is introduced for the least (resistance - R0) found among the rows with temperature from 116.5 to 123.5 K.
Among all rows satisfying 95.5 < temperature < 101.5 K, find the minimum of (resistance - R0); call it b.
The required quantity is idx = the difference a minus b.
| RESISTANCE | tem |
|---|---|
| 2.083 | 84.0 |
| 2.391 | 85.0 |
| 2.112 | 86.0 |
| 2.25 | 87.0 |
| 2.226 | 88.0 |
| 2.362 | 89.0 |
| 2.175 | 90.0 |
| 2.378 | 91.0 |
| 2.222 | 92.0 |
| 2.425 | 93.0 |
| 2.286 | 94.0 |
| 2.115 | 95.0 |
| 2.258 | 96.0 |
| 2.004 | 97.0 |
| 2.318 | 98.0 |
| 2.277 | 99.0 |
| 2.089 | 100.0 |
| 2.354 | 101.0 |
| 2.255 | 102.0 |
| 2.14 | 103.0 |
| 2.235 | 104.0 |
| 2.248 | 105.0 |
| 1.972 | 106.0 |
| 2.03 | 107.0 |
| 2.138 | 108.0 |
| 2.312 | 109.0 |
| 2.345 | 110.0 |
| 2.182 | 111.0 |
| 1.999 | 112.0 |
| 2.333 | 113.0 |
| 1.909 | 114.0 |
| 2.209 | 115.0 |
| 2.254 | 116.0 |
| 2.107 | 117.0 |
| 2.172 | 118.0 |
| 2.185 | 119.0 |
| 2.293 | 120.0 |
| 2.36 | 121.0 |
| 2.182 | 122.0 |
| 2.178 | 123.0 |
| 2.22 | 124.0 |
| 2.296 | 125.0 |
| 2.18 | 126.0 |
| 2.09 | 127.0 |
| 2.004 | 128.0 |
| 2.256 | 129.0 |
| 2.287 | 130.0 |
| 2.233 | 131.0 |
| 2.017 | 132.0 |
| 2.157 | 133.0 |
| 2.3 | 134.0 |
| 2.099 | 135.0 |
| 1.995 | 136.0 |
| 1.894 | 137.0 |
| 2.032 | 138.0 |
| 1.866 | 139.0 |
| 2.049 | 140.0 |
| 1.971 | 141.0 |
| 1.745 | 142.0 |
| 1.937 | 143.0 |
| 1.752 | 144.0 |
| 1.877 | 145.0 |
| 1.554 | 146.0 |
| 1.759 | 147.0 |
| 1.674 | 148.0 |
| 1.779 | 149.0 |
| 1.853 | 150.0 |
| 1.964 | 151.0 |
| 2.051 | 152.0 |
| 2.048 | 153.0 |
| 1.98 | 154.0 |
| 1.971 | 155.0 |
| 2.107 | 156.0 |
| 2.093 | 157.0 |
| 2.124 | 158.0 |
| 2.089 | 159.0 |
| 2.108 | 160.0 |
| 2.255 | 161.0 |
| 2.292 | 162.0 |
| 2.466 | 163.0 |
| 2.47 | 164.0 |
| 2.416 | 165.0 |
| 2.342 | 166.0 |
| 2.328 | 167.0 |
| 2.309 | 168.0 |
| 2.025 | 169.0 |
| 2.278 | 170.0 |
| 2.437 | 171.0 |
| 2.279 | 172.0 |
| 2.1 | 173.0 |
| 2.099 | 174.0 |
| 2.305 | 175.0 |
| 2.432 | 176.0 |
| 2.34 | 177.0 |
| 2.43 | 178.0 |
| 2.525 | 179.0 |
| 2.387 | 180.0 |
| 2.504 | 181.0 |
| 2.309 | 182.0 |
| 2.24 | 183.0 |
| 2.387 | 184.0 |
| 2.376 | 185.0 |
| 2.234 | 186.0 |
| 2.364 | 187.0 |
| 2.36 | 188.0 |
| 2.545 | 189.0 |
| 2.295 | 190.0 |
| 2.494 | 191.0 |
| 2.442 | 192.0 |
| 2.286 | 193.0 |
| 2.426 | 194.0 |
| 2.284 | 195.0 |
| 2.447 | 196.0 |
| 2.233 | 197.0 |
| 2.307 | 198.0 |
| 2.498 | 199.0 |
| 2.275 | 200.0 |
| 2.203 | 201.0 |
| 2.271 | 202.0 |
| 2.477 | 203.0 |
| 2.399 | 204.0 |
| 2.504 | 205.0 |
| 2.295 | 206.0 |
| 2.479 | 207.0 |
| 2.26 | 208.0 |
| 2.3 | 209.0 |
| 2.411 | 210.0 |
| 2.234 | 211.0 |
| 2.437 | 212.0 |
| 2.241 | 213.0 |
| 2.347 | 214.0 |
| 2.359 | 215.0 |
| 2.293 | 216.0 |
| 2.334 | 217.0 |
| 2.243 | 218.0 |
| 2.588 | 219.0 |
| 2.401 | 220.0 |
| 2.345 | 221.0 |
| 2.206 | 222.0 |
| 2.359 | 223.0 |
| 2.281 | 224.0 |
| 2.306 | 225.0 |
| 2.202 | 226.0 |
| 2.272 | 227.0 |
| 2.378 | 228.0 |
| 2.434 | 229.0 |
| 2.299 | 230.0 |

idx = 0.05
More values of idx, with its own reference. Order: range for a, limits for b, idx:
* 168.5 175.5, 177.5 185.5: -0.18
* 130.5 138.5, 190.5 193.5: -0.24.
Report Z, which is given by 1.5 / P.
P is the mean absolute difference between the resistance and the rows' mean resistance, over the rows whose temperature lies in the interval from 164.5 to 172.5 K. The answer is 18.6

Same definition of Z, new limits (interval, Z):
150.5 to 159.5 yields 29.7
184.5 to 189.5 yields 22.1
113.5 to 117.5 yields 13.4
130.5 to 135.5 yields 17.8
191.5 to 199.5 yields 17.1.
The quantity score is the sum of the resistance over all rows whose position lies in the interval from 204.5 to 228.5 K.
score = 56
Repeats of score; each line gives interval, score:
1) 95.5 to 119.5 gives 52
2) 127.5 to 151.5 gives 47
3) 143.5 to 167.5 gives 49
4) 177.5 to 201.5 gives 57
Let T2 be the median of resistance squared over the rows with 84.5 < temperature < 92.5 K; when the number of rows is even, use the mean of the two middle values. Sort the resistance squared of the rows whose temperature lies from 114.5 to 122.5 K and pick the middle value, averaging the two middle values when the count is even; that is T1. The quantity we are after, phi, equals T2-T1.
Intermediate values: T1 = 4.8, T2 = 5.0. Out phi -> 0.18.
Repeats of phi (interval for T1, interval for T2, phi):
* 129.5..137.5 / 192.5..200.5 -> 0.74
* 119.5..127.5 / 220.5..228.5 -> 0.42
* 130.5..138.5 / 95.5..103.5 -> 0.82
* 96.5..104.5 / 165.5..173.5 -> 0.22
